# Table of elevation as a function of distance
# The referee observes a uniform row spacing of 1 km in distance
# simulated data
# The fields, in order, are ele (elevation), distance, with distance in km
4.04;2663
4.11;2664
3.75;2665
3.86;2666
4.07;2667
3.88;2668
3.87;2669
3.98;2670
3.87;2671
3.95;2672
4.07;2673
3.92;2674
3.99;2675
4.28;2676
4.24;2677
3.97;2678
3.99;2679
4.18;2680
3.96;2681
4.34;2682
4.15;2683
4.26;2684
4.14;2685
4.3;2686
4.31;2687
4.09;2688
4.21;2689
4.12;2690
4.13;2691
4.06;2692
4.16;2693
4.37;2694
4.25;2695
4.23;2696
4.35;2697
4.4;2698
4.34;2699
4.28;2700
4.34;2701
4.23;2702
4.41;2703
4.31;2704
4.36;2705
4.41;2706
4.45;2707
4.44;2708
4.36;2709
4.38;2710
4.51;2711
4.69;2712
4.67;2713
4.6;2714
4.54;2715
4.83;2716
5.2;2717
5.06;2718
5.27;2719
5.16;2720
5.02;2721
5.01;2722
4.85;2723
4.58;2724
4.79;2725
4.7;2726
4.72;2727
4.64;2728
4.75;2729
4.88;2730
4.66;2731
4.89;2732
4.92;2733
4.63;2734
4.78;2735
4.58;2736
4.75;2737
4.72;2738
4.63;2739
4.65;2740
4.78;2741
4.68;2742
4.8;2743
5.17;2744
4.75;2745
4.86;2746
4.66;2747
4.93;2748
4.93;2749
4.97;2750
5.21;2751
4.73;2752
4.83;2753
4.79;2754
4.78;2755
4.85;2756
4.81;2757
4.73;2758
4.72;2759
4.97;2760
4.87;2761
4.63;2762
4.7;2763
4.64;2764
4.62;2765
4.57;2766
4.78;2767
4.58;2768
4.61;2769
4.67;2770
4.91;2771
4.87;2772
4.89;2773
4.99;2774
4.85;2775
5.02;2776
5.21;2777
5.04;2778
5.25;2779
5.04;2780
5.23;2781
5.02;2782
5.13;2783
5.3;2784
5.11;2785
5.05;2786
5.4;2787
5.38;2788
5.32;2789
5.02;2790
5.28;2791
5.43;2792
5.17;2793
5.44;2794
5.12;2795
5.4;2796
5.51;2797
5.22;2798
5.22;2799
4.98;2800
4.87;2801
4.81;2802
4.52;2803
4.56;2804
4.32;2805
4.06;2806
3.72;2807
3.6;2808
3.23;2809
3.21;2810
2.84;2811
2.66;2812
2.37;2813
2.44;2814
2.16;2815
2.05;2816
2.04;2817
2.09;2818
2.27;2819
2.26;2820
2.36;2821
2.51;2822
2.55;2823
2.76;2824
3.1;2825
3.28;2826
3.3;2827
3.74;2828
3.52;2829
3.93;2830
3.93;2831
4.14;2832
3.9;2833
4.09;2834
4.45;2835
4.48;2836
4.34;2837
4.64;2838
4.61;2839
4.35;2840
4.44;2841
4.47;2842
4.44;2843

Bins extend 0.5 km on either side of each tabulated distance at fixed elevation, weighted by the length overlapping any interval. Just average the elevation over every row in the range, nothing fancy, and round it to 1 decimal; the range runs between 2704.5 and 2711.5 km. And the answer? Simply 4.4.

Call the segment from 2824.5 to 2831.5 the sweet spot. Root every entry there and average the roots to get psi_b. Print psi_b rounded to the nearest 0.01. 1.88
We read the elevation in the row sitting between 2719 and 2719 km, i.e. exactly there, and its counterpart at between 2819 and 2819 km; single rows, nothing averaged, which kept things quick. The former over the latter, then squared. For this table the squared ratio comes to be 5.39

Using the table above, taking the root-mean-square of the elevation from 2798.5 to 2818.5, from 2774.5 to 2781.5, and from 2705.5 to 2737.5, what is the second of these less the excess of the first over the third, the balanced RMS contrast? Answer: 6.19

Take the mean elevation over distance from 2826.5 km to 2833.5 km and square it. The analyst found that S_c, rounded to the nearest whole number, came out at 14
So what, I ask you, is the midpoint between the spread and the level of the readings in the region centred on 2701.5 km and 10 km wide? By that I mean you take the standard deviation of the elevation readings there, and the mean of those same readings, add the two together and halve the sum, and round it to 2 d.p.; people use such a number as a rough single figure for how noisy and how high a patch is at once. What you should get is 2.20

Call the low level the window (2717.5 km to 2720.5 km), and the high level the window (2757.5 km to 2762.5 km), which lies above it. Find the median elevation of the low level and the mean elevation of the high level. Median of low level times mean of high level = 24.7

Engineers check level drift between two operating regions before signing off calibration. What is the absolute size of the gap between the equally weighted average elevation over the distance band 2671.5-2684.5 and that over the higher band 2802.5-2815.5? 0.7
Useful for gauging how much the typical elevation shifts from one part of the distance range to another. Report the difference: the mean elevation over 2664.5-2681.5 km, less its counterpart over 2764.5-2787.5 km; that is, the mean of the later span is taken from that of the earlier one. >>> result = -1.0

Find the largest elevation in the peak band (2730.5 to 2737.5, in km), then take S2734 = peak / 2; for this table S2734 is 2.46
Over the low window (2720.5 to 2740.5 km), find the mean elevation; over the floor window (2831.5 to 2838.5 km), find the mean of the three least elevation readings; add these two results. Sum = 8.80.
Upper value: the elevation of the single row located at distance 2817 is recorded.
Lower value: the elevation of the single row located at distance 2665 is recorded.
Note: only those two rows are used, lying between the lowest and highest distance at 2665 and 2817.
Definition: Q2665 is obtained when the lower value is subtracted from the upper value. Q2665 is -1.7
